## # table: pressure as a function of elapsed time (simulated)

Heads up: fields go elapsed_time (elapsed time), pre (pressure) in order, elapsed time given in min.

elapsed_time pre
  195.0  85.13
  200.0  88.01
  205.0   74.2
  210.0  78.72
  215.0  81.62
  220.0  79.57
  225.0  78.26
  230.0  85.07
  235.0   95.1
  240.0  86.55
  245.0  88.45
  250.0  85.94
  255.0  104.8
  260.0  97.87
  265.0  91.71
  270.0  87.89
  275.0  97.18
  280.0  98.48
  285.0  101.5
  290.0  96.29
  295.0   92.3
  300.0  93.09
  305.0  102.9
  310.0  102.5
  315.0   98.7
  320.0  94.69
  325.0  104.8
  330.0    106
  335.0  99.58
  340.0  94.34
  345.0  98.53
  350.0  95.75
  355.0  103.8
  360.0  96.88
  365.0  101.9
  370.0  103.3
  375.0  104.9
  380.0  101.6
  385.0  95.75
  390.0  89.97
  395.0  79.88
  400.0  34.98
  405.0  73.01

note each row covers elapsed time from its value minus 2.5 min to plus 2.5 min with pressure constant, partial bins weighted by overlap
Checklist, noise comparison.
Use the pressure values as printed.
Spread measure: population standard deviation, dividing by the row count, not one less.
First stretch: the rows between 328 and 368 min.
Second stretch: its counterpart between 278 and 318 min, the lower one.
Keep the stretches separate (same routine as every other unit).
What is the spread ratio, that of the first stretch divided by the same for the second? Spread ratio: 0.99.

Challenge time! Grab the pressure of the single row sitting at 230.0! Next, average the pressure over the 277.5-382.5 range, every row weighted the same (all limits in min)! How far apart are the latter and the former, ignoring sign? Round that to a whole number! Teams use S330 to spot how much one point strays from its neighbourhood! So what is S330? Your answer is 15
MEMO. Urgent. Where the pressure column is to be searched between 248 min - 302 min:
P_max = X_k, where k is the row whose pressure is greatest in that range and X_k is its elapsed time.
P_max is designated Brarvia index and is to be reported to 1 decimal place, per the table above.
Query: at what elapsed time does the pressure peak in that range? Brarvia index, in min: 255.0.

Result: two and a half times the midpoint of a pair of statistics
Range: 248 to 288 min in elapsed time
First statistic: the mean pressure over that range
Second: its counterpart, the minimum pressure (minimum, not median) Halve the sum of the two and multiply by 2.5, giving 227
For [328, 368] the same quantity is 242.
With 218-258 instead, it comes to 208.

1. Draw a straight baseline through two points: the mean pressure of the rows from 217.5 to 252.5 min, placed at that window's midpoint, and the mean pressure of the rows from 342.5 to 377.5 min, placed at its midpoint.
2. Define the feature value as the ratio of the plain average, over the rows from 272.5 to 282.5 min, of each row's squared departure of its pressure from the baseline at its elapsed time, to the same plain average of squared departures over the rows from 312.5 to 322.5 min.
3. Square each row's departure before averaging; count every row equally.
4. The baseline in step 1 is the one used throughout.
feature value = 7.7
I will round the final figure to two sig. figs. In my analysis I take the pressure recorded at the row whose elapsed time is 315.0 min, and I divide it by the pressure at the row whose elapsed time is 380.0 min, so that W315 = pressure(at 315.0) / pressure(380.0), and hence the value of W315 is 0.97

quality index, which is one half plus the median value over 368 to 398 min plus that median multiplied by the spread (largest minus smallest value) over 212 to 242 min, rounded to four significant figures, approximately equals 1761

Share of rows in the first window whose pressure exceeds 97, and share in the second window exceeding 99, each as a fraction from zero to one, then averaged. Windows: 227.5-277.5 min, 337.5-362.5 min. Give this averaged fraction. 0.25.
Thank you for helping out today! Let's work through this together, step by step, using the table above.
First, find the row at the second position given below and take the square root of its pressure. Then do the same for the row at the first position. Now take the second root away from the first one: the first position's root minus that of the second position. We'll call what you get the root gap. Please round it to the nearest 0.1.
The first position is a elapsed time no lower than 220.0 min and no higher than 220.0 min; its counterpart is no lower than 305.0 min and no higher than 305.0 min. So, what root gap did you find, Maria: -1.2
